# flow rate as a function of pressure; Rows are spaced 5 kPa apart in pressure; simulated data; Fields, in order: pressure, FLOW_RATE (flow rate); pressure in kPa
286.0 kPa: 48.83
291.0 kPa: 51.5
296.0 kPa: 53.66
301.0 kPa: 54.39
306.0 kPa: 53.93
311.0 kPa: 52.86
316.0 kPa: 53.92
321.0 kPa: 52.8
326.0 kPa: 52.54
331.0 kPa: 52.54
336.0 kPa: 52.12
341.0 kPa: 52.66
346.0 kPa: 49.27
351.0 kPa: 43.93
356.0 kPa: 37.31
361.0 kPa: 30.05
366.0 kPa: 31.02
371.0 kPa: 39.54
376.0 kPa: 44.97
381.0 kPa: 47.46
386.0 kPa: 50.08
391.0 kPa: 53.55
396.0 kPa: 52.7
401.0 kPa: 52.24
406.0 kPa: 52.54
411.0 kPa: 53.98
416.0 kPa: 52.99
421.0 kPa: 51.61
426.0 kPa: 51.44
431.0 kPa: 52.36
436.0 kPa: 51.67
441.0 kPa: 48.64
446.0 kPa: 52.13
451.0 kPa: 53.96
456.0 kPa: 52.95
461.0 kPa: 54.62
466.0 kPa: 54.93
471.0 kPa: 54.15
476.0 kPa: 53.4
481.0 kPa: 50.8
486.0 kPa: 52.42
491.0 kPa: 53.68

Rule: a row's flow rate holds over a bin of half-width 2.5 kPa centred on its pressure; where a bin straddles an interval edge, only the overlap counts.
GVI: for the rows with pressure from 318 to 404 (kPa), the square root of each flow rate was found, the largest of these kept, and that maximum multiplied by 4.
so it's 29.3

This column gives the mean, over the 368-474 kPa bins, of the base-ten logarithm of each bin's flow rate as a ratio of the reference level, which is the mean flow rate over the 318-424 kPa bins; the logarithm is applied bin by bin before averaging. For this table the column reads 0.03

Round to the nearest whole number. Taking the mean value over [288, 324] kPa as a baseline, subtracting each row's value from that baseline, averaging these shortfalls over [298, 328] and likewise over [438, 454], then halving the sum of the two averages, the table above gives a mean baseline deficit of 1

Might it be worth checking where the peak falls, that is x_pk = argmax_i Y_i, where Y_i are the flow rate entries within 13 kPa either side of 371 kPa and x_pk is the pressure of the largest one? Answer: 381.0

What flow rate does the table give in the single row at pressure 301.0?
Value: 54.39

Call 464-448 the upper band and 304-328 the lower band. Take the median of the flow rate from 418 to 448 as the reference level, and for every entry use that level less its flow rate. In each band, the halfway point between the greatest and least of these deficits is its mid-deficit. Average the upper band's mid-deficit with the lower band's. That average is -2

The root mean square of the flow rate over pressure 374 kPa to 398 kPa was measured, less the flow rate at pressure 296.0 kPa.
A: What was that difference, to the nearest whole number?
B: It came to -4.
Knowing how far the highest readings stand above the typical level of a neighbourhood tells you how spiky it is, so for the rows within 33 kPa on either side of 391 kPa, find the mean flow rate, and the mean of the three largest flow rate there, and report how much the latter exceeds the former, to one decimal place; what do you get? 6.4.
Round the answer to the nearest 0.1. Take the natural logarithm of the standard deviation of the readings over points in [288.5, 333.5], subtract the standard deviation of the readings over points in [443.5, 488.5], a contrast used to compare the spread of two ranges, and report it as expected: -1.4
